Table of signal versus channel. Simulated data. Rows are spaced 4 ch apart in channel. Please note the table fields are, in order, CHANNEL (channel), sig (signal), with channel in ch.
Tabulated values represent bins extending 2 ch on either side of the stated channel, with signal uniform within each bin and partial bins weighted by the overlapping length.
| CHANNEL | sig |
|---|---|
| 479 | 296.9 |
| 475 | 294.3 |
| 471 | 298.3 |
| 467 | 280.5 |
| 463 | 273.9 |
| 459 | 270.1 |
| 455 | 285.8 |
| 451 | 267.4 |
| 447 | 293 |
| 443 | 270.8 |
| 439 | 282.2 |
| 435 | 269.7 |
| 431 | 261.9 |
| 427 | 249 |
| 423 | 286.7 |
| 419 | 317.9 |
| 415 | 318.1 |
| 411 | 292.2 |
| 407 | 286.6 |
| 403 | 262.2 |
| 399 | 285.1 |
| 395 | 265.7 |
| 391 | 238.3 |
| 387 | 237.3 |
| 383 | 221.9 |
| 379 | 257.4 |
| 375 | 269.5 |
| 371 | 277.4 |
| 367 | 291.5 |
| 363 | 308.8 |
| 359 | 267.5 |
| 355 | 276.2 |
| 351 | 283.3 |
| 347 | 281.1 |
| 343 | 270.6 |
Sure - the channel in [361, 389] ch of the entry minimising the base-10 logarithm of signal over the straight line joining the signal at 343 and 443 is 383 ch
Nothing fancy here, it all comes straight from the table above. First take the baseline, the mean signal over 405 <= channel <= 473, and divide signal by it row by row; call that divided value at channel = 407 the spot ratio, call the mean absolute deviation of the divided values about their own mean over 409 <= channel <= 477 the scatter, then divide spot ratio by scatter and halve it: 10.0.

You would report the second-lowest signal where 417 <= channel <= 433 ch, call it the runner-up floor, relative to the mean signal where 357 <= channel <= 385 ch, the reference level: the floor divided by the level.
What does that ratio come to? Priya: 0.97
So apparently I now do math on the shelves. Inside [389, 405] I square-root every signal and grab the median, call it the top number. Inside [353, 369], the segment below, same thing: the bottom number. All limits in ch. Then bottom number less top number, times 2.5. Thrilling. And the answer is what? 1.5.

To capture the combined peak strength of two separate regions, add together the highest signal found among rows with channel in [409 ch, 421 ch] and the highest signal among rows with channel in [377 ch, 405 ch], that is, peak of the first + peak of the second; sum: 603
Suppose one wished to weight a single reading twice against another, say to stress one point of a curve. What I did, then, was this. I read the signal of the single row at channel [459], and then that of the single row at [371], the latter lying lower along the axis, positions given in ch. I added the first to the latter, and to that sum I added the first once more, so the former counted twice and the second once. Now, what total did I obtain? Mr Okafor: 818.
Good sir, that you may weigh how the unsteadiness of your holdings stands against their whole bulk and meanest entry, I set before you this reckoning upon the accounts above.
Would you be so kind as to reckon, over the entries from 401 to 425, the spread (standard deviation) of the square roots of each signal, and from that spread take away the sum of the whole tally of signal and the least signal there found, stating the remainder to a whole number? -2025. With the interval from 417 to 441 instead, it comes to -1916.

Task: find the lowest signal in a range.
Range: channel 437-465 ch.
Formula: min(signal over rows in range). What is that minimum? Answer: 267.4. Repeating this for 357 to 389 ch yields 221.9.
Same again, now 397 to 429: 249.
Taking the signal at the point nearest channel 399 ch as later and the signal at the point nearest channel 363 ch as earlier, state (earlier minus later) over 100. 0.24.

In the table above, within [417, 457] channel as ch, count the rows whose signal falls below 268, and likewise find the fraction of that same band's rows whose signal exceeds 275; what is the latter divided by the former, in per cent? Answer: 17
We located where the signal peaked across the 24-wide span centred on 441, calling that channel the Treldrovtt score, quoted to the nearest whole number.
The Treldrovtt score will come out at 447 ch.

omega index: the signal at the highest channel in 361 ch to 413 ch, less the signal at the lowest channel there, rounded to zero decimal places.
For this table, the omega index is -17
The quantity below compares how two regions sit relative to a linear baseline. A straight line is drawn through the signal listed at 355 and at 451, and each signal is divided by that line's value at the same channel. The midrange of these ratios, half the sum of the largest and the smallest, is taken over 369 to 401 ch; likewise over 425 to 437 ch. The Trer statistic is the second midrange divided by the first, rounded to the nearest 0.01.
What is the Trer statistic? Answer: 1.04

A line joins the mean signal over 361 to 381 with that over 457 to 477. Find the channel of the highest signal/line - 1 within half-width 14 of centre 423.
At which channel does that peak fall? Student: 415 ch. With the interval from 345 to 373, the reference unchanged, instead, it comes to 363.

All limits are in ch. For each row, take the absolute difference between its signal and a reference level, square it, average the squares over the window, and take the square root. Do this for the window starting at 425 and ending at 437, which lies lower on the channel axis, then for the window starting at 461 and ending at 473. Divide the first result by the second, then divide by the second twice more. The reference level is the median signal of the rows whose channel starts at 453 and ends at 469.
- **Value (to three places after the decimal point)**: 0.010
